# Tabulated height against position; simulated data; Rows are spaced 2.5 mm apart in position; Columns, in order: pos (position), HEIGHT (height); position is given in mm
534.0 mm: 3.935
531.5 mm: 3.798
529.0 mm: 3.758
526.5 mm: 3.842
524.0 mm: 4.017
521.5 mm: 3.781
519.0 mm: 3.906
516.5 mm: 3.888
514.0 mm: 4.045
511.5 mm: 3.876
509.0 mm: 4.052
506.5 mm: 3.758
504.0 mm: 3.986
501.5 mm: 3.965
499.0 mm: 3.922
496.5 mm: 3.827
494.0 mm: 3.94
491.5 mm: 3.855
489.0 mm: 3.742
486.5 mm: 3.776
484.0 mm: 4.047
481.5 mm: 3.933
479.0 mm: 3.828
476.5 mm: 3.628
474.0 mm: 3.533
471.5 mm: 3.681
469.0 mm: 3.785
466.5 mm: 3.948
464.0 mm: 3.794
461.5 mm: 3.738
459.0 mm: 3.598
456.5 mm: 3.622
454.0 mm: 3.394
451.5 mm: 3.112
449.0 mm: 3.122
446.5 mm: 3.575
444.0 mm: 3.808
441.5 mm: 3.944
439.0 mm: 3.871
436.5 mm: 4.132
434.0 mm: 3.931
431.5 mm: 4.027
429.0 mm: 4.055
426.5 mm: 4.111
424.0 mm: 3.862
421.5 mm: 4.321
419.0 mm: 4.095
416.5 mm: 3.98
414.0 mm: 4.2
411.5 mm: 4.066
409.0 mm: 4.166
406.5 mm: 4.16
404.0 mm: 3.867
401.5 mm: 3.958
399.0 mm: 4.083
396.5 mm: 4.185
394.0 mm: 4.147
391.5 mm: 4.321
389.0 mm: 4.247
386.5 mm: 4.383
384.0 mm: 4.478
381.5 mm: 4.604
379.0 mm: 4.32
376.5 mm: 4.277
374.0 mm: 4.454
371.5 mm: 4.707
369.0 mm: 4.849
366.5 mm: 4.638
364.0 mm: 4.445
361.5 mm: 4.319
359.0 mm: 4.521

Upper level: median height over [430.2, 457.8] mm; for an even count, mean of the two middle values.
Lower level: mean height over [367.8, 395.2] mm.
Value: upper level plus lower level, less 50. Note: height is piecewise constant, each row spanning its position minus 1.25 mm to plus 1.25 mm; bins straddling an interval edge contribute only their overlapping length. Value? -41.8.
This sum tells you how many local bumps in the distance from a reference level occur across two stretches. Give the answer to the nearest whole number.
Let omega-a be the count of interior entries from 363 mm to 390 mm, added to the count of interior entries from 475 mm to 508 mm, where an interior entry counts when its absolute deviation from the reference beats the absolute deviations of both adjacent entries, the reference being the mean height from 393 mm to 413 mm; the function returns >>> 4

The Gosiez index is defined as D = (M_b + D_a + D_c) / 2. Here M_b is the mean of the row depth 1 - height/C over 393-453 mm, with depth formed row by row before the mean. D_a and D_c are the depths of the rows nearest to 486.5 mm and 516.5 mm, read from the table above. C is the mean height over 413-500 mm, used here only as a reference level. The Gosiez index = -0.020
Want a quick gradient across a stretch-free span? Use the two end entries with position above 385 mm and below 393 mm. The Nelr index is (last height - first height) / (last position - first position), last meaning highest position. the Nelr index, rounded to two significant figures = -0.012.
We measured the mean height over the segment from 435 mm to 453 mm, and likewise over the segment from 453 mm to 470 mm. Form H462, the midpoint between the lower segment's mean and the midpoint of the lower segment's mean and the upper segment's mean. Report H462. 3.66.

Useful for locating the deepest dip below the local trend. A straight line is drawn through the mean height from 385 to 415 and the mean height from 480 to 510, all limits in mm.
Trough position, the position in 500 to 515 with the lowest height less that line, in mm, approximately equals 506.5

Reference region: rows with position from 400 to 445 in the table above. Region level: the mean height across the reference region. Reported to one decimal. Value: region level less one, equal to 3.0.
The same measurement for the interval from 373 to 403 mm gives 3.3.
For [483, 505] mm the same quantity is 2.9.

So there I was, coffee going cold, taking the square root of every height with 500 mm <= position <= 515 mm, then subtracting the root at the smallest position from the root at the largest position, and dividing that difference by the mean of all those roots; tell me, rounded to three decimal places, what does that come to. 0.010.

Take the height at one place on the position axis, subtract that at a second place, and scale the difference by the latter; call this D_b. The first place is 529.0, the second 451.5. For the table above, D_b 0.21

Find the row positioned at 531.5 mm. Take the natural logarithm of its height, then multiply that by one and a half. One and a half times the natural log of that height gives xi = 2.00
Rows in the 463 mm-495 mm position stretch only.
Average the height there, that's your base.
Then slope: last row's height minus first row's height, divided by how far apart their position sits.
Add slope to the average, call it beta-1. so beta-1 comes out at 3.81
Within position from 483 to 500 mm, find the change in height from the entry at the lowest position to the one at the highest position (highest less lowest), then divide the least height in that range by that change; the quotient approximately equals -30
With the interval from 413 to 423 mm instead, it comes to 33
